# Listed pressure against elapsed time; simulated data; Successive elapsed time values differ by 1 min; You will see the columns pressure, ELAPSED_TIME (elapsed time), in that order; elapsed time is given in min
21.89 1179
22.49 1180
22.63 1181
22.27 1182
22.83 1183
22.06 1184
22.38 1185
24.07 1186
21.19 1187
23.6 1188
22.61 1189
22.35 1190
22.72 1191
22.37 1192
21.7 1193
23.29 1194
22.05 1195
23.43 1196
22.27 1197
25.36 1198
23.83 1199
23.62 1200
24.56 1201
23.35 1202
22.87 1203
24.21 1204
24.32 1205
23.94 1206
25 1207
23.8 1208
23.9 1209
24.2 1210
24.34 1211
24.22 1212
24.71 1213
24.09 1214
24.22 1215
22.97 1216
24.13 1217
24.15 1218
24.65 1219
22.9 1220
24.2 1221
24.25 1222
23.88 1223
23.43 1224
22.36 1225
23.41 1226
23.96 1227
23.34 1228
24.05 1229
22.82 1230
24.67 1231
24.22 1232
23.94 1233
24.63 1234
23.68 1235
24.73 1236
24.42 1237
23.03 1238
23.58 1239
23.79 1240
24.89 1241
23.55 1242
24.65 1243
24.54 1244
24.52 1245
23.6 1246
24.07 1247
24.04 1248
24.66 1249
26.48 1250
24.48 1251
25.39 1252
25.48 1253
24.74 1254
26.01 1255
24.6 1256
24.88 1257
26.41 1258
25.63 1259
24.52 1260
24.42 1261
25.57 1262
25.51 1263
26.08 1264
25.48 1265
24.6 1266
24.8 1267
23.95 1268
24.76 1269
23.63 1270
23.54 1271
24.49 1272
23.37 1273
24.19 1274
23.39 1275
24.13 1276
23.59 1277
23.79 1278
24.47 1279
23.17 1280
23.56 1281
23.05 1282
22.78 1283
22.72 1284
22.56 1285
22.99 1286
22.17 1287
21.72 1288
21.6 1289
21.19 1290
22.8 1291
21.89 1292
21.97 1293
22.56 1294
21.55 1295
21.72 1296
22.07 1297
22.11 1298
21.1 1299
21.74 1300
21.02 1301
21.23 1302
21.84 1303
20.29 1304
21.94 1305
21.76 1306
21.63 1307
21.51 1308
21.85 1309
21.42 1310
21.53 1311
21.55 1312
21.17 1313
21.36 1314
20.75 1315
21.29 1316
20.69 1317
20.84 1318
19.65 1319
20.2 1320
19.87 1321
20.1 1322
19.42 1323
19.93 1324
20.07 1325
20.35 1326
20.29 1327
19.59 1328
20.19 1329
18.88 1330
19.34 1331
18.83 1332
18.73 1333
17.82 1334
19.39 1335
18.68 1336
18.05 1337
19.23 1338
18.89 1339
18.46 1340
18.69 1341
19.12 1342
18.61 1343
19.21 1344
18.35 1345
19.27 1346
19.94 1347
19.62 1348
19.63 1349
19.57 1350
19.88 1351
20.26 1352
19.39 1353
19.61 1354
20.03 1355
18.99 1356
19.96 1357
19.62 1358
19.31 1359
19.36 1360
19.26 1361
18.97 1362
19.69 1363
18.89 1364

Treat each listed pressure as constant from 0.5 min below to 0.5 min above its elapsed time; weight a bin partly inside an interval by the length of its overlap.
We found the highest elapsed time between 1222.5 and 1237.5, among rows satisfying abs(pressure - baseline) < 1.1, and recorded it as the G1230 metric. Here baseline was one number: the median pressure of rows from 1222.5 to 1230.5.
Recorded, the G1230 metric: 1237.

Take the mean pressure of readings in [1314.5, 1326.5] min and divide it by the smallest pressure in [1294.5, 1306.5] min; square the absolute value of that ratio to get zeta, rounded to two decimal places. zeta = 1.00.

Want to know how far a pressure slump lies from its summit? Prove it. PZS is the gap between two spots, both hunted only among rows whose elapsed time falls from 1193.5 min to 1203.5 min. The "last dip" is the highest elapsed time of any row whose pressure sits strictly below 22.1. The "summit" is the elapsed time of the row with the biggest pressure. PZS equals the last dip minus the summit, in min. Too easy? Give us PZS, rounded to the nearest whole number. -3 min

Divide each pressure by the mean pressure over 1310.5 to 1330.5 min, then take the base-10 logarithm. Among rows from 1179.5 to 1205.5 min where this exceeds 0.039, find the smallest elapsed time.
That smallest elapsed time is 1180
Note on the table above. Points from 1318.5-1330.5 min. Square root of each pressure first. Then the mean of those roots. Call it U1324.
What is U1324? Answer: 4.46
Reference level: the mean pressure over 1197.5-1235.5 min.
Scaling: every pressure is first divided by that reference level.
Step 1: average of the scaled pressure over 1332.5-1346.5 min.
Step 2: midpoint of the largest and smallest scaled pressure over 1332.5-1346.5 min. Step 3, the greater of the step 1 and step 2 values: 0.78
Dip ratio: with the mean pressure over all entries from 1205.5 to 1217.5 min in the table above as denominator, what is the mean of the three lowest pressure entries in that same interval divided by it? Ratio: 0.976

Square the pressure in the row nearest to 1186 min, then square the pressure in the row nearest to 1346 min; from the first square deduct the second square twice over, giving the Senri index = -163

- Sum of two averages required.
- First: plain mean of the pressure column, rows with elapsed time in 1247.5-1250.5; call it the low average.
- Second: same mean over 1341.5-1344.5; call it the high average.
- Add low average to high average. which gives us 44.0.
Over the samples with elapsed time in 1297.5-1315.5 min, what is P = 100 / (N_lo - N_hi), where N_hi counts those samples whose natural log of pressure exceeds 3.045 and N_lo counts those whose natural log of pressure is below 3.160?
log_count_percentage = 50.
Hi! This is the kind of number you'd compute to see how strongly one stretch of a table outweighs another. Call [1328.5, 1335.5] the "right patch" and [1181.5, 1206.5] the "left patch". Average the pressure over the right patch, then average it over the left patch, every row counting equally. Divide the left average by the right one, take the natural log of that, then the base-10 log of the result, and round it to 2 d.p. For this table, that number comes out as -0.71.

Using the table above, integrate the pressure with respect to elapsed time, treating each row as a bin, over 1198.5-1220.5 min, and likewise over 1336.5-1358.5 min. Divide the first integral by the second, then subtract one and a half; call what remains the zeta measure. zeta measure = -0.26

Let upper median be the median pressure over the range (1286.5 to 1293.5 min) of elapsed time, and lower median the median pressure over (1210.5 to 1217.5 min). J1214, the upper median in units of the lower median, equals 0.90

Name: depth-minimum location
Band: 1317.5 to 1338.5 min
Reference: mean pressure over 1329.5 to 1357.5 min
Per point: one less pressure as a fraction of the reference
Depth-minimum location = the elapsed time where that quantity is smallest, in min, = 1318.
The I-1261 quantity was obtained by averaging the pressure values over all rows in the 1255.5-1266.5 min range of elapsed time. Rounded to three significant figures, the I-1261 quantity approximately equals 25.2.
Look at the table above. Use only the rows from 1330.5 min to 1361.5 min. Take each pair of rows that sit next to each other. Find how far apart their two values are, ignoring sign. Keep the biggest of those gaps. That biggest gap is 1.6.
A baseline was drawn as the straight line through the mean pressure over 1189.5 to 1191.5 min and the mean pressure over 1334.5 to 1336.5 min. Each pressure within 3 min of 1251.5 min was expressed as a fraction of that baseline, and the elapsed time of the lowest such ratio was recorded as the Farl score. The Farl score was 1251 min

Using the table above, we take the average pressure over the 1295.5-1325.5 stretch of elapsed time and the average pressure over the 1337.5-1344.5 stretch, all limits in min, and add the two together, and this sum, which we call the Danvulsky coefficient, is 39.9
